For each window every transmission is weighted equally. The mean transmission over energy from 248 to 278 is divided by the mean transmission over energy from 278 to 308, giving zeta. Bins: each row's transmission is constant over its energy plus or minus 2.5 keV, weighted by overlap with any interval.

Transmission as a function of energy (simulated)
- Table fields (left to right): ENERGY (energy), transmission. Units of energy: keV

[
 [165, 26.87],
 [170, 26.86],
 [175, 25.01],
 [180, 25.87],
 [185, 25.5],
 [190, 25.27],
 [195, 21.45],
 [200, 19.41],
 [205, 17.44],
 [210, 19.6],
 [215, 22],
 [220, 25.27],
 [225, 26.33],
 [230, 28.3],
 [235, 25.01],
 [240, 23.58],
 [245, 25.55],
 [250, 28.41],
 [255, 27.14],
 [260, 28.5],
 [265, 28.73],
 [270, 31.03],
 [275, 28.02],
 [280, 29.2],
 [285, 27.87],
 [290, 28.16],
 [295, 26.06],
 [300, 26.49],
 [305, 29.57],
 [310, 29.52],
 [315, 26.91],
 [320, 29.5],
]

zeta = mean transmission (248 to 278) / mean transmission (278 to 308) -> 1.03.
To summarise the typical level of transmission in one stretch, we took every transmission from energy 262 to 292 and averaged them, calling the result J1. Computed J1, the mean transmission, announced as 28.8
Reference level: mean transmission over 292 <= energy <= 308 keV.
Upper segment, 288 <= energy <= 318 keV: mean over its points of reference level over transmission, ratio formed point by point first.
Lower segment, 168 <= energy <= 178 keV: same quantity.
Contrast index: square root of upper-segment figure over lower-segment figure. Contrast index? 0.97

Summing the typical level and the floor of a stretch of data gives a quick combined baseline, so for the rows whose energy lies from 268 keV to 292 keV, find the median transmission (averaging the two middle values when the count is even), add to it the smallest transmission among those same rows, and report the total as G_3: 56.0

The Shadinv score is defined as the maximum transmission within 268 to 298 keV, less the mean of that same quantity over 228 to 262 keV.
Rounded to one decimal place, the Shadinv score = 4.4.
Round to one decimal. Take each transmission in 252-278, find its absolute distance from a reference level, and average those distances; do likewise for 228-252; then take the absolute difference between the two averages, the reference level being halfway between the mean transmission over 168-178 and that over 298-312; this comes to 0.5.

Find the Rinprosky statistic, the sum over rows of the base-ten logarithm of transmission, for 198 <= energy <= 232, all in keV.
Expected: 9.4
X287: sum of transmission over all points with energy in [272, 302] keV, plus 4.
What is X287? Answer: 170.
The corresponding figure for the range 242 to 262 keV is 114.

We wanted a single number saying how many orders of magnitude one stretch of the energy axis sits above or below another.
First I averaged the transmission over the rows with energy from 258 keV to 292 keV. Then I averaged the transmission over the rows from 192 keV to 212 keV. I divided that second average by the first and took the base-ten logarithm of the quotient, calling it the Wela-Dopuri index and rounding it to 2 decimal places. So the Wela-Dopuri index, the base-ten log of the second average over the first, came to -0.17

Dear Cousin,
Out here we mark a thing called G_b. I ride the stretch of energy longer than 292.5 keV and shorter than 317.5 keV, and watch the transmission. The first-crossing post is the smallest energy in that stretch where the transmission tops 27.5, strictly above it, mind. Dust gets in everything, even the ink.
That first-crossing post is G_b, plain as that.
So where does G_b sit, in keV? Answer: 305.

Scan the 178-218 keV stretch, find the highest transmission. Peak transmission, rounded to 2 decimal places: 25.87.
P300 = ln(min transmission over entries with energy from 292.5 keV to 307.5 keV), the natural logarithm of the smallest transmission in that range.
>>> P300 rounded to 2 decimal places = 3.26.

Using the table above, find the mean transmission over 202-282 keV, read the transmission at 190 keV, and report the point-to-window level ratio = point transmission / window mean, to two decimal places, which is 0.98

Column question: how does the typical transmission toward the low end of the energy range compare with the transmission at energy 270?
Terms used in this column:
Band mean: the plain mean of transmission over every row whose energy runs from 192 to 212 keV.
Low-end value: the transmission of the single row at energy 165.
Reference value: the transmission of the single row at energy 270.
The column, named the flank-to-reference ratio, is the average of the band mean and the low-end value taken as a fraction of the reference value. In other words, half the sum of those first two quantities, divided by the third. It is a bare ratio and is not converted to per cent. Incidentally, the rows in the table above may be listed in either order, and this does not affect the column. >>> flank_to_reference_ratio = 0.75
